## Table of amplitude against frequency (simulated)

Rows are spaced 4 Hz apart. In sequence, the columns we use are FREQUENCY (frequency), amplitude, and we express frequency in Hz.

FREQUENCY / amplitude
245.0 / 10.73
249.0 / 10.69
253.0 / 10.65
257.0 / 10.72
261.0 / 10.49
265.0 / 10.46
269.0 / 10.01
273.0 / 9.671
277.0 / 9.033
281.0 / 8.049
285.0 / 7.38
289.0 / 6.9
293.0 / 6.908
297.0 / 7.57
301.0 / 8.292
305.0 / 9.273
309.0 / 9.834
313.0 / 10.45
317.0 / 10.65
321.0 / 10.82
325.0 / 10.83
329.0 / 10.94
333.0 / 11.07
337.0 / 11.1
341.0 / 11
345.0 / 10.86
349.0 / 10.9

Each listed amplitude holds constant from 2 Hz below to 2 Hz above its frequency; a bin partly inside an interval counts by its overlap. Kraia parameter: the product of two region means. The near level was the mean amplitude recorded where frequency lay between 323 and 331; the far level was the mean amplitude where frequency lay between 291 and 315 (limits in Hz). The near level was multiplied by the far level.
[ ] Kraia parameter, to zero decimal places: 95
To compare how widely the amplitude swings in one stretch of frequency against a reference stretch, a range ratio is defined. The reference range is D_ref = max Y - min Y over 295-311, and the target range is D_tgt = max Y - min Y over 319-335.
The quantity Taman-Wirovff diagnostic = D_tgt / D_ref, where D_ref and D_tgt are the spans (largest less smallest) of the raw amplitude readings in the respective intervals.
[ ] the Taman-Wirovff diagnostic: 0.1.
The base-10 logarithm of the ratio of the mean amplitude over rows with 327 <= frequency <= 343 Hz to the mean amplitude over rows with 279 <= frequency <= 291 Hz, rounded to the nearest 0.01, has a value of 0.17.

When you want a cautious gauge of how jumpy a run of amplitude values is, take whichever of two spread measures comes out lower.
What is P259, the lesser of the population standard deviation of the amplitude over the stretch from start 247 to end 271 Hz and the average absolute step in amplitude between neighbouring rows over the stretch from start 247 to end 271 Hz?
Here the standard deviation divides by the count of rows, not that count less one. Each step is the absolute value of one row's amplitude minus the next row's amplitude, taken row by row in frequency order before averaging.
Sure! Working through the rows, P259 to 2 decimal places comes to 0.16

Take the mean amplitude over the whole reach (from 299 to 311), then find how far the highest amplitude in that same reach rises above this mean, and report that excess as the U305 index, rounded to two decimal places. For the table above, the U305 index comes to 0.70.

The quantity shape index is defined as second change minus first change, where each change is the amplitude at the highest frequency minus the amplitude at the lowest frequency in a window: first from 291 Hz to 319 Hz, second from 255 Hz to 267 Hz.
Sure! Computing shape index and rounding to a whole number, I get -4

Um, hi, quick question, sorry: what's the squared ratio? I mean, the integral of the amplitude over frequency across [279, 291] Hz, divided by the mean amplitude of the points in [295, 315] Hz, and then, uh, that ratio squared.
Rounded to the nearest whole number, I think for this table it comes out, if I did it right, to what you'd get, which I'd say 97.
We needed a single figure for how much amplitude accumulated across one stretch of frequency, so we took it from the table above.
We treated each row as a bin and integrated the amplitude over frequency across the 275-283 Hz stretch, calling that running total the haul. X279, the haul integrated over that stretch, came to 68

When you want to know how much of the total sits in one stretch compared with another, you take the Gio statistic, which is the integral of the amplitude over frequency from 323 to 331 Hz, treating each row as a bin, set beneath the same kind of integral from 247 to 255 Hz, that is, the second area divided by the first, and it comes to 0.98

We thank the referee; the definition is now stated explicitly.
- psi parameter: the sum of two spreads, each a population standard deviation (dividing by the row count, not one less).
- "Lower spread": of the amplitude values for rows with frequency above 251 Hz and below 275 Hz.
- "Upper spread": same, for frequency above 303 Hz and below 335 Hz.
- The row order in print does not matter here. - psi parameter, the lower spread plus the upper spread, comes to 0.95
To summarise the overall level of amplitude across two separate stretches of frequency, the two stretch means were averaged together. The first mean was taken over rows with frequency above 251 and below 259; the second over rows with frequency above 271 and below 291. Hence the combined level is 9.4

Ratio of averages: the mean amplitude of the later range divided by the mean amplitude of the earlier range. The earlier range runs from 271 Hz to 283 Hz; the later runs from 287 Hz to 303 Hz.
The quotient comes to 0.83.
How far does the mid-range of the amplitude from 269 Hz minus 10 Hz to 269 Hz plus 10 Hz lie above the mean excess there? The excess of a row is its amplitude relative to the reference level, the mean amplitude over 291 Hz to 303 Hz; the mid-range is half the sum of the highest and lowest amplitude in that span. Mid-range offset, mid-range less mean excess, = 7.42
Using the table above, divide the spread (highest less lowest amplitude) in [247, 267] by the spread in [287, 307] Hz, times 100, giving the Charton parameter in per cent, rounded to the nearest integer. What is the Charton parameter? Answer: 11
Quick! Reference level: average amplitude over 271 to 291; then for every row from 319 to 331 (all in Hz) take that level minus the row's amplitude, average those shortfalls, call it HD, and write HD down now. -2.7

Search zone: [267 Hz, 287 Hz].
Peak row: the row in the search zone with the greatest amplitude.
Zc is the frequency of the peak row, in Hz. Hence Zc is 269.0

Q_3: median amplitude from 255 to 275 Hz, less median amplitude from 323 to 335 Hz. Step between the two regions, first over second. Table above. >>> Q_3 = 0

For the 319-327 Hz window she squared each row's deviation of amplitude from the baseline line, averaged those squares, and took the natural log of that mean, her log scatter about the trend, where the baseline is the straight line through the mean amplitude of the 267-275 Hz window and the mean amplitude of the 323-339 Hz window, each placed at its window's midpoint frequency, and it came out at -7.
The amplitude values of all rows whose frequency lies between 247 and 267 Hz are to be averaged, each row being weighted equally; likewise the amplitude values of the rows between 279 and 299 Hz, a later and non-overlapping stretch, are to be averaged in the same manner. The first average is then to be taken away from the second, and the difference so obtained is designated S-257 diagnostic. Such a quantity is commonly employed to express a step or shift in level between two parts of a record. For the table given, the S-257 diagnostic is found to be -3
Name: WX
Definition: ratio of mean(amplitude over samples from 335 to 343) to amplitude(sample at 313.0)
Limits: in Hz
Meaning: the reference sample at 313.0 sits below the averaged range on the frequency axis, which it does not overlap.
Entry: 1.06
